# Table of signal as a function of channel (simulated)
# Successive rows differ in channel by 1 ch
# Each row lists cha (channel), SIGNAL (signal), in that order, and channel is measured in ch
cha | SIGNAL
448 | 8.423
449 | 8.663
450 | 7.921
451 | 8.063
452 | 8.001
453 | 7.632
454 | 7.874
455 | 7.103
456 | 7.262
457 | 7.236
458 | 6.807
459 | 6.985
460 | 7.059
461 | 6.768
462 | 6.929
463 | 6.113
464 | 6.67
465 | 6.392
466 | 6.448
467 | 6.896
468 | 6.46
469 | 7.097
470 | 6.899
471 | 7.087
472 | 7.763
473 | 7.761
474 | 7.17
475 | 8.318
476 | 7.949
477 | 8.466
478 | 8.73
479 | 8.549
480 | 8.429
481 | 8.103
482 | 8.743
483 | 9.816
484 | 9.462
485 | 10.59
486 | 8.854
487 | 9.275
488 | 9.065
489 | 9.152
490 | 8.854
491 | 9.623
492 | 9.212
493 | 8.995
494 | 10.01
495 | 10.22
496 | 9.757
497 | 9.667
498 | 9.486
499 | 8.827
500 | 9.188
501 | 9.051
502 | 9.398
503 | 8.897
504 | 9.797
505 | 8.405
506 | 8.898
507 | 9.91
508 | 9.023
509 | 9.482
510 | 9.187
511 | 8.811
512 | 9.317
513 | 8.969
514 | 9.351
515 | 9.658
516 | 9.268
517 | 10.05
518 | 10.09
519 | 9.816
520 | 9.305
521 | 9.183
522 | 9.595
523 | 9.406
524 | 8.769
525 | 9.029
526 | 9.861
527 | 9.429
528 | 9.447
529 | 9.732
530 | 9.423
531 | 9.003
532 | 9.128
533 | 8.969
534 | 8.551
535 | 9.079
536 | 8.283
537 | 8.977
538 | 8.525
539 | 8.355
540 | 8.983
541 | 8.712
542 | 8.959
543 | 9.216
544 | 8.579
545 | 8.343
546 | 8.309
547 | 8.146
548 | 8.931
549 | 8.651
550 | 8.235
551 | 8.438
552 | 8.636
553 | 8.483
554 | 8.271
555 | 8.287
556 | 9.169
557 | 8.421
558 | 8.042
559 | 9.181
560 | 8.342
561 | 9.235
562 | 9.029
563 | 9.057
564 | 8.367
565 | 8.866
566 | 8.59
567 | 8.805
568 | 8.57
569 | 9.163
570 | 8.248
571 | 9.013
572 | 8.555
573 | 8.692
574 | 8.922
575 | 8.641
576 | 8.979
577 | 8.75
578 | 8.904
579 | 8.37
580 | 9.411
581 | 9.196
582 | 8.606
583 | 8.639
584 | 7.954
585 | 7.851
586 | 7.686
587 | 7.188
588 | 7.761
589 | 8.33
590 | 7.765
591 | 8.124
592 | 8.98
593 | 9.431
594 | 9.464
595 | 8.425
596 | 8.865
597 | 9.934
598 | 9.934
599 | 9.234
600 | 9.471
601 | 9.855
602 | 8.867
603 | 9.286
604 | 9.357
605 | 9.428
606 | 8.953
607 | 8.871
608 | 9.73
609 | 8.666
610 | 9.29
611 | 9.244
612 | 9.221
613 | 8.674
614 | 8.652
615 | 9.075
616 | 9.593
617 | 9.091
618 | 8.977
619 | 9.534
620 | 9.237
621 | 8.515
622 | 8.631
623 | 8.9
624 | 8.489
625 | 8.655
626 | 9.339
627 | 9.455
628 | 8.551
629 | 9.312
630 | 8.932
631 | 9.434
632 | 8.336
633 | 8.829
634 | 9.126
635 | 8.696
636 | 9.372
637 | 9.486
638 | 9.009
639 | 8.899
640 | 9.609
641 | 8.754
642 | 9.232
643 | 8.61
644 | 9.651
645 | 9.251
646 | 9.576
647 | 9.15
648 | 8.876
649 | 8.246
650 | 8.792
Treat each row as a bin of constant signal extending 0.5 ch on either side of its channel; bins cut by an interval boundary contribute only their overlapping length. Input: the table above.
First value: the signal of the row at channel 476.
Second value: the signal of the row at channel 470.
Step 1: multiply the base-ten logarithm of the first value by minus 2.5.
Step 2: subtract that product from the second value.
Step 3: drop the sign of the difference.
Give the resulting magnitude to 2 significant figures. 9.1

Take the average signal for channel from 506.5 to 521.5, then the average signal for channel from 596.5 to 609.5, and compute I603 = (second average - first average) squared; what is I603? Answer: 0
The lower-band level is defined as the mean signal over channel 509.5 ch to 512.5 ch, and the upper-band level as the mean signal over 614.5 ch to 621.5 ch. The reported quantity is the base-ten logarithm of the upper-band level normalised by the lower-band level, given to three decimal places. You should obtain 0.002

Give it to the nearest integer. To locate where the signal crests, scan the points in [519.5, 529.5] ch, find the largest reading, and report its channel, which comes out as 526 ch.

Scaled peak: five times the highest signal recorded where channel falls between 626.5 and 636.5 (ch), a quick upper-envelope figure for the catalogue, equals 47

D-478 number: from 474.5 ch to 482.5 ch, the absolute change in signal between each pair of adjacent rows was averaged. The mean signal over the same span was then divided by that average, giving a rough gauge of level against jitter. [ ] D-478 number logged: 24.4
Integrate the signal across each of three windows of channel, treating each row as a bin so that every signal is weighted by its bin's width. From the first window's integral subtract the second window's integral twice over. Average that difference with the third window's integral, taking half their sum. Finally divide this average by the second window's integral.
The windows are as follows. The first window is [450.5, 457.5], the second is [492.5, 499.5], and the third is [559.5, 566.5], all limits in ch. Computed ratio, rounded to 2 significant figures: -0.14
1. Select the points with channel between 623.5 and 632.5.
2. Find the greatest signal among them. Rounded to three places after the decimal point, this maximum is 9.455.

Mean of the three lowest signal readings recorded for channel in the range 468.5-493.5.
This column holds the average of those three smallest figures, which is 7.0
